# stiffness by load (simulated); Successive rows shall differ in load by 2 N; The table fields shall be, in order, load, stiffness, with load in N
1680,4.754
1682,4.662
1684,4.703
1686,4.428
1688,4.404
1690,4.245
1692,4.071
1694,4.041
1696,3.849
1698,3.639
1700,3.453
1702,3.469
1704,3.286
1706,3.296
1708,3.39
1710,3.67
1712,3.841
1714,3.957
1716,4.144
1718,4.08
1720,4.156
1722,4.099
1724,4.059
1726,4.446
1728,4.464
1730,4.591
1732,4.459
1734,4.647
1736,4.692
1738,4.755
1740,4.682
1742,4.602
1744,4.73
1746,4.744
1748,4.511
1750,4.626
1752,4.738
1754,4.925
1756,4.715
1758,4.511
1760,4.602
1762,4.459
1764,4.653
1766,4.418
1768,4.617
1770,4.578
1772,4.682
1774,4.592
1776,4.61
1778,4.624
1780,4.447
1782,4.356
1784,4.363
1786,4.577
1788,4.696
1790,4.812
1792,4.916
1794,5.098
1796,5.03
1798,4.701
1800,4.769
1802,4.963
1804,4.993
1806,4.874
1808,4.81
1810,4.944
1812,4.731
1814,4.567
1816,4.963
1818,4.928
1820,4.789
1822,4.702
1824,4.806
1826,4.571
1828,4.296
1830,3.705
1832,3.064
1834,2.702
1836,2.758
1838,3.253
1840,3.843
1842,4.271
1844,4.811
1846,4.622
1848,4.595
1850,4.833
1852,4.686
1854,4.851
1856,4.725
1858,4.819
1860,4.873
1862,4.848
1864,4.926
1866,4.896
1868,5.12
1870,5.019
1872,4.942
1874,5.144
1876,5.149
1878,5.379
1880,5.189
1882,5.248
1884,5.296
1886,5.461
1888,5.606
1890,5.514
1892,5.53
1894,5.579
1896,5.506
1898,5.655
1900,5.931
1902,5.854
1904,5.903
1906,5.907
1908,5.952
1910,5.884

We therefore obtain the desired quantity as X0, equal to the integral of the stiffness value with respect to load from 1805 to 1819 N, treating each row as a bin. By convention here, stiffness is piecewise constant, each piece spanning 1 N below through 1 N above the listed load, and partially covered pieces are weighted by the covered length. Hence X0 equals 67.6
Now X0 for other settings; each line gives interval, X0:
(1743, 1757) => 66.0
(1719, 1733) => 60.5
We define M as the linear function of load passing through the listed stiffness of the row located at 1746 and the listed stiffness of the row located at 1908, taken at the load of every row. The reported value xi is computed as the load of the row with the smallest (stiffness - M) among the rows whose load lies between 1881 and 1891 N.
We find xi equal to 1882 N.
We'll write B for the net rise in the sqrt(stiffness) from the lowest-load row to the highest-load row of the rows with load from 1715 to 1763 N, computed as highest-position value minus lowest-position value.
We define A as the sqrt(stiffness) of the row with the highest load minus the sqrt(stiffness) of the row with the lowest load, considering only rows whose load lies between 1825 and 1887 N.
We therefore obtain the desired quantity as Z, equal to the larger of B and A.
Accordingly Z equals 0.20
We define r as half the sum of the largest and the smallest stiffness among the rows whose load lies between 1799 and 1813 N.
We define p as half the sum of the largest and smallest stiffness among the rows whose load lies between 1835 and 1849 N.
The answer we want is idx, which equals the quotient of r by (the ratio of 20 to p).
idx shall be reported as 0.92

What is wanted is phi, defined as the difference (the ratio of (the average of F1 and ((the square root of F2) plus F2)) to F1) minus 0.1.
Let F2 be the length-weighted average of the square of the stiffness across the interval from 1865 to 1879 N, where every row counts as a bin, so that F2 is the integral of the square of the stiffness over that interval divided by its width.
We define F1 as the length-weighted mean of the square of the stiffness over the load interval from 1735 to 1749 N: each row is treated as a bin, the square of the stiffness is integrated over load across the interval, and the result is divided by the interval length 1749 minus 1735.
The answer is 1.11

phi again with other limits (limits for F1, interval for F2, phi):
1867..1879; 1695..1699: 0.74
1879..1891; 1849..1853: 0.87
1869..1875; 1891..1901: 1.14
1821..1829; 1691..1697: 0.87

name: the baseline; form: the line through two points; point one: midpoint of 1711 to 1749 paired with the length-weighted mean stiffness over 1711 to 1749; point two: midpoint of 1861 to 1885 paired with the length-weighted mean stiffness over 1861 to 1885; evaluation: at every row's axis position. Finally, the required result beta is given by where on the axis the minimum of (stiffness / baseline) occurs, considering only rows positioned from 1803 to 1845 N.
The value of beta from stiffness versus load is 1834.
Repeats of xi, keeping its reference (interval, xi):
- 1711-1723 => 1712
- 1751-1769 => 1766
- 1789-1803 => 1798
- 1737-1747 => 1742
